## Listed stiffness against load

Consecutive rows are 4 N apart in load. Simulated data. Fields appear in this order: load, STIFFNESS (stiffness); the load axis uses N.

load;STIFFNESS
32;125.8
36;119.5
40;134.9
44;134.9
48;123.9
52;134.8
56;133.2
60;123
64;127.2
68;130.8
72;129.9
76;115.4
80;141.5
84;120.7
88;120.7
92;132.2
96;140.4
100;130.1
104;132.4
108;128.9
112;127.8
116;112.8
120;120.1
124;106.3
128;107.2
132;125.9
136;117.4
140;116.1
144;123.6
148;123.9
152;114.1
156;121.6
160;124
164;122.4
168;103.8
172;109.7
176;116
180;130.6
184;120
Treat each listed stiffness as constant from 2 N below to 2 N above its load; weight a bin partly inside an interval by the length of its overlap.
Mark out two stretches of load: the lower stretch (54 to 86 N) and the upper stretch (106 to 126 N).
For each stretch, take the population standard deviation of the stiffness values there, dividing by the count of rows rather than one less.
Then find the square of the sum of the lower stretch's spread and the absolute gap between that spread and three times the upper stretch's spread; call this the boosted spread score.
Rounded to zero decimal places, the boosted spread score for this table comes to 677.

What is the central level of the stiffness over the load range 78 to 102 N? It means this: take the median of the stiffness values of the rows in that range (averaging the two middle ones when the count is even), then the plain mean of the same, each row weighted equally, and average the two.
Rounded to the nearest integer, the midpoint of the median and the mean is 131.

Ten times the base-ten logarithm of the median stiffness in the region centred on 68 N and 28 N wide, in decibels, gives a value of 21.1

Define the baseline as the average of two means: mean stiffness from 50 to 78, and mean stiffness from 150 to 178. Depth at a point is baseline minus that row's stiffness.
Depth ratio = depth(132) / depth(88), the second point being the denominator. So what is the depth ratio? -3.5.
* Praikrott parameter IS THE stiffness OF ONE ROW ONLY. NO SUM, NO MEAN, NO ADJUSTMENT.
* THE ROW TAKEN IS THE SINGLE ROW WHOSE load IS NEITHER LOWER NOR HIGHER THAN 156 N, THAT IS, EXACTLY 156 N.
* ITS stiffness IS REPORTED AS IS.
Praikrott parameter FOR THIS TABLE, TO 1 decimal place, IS 121.6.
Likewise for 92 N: 132.2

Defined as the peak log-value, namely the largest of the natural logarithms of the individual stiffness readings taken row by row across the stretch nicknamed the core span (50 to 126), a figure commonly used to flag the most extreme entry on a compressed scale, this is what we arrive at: 4.95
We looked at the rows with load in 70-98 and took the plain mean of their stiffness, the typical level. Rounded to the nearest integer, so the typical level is 129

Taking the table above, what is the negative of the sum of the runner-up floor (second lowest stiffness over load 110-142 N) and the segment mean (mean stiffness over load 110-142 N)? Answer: -224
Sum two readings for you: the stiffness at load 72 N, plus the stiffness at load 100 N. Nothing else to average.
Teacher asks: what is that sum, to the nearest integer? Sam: 260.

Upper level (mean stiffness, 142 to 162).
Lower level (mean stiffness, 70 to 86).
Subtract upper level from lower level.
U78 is 5.4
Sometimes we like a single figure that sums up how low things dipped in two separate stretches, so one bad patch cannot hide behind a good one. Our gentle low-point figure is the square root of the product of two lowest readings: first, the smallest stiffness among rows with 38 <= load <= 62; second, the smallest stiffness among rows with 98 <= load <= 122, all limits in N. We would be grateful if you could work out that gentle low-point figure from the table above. 118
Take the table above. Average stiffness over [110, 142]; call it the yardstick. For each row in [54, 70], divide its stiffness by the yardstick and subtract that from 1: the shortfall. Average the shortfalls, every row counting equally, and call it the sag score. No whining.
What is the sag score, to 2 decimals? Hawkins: -0.10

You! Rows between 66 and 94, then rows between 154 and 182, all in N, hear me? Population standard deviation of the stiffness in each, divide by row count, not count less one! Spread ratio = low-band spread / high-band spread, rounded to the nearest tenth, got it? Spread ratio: 1.0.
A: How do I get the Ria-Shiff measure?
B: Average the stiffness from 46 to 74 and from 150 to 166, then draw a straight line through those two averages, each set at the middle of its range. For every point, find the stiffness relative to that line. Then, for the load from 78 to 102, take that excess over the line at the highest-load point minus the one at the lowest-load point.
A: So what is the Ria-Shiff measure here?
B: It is -10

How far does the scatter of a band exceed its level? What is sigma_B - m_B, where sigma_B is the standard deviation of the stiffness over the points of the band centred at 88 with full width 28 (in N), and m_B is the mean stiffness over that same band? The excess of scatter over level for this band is -119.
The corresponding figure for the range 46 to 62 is -123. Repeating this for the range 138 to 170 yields -112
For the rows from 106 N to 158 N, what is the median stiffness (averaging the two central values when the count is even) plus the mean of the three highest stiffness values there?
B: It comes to 248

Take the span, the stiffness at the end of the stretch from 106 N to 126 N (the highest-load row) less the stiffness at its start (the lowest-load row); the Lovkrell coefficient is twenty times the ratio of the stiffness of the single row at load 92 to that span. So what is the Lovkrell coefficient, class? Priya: -117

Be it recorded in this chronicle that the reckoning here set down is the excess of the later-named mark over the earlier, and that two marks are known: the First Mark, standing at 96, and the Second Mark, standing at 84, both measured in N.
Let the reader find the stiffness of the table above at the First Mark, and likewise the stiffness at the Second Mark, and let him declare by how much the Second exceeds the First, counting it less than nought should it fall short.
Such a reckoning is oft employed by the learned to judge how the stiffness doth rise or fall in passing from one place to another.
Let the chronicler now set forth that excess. -20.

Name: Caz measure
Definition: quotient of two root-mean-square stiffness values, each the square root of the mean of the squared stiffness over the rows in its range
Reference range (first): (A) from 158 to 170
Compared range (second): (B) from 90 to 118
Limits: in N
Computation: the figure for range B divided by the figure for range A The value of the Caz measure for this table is 1.11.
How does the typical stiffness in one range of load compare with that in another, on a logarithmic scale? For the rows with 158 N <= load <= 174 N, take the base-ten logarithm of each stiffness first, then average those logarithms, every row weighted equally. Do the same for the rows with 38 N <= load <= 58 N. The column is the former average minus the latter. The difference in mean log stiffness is -0.062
